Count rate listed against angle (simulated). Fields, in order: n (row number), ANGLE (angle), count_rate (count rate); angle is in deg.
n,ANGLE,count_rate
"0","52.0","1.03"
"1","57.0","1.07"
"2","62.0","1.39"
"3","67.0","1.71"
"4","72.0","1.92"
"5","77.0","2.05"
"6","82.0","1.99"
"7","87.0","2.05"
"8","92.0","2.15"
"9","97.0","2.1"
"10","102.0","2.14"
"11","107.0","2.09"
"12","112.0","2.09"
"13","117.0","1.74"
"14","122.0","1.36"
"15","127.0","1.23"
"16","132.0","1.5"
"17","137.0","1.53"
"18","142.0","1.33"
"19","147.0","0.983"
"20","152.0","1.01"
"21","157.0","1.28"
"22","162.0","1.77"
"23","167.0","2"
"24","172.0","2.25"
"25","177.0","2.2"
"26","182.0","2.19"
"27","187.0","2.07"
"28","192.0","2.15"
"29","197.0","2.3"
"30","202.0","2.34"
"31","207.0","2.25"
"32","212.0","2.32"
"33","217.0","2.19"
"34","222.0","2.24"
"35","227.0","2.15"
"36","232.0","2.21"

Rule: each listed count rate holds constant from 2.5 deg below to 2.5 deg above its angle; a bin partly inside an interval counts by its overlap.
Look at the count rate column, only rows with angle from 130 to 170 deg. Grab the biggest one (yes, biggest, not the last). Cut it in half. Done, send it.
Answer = 1.00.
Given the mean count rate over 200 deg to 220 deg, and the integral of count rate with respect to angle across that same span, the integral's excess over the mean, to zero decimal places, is 43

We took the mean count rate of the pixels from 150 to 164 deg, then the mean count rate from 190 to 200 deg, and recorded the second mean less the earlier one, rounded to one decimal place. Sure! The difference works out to 0.9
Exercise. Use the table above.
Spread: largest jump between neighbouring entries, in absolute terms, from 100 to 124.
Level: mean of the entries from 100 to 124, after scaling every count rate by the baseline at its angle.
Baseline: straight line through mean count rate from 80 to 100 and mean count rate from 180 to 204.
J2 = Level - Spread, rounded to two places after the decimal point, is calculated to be 0.52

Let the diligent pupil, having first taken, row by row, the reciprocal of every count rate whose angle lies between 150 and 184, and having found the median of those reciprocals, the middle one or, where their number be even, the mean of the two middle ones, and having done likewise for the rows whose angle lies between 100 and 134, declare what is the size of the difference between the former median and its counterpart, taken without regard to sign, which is 0.075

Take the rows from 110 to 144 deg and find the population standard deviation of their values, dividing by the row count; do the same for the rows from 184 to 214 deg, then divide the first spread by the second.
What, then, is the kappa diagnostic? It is 2.8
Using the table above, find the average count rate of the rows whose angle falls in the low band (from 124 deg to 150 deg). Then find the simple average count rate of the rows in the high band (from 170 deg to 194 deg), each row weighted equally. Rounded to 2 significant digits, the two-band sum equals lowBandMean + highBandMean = 3.5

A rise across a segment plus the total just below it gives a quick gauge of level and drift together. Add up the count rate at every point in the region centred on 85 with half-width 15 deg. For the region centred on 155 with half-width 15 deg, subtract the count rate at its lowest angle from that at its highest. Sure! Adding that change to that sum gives 12.9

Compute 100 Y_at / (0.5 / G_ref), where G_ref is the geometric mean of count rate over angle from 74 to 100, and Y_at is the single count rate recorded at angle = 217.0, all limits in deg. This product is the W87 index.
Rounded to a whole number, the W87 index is 905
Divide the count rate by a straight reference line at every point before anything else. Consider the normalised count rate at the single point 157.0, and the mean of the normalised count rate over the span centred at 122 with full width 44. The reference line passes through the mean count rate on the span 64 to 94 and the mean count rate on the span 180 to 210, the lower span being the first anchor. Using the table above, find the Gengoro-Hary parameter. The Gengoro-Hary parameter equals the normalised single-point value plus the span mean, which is 1.41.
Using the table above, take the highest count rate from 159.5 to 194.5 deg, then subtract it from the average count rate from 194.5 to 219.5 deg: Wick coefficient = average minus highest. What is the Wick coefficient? 0.0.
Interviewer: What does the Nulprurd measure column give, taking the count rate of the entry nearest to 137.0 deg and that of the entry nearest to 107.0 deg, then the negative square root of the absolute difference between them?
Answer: -0.7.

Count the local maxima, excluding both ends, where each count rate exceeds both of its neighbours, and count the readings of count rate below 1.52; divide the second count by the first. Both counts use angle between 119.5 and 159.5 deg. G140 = 7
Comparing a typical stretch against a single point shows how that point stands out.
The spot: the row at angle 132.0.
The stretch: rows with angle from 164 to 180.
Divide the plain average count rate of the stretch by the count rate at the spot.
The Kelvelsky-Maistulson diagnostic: 1.43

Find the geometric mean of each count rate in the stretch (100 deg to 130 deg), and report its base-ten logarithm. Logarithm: 0.24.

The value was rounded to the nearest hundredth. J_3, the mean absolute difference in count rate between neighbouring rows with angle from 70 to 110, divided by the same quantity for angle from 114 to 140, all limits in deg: 0.35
